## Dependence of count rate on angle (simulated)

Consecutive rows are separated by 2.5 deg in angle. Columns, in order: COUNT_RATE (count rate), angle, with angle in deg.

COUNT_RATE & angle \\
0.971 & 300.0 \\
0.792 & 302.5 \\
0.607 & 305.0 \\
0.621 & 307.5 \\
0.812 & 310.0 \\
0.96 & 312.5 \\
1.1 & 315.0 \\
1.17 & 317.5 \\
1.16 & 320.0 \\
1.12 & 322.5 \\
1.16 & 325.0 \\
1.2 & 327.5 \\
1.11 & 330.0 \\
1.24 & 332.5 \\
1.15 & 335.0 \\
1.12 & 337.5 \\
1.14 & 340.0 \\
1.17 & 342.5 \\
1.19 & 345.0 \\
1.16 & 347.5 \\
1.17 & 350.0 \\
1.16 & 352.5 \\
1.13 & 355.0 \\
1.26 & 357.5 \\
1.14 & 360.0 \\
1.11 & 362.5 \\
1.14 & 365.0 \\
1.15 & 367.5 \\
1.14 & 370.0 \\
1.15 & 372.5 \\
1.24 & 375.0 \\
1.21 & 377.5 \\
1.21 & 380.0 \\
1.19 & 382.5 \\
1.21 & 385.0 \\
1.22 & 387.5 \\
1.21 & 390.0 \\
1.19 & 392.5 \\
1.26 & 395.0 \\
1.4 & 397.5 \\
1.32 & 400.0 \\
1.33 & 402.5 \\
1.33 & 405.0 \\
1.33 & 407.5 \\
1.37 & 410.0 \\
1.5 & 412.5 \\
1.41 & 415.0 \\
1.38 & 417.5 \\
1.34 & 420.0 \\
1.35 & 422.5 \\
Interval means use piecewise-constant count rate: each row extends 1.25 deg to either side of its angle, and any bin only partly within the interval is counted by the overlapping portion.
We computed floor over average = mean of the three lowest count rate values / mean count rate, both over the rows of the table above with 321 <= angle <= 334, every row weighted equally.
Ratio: 0.969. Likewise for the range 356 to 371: 0.977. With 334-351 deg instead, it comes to 0.982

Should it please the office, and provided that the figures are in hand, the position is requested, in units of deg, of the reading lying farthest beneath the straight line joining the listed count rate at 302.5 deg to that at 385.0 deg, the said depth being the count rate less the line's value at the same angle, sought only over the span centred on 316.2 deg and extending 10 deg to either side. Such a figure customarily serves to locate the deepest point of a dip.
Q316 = 307.5 deg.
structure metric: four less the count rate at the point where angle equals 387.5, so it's 2.78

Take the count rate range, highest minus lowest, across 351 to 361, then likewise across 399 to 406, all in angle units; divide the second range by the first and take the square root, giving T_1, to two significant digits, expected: 0.28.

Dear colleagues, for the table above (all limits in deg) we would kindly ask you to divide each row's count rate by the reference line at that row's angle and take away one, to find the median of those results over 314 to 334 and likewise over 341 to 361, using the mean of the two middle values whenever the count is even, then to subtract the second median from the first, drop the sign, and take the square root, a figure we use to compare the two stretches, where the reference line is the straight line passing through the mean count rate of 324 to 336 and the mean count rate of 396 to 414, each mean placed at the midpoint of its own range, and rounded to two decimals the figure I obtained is 0.23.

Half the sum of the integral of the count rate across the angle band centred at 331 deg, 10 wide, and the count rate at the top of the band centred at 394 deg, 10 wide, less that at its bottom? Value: 5.97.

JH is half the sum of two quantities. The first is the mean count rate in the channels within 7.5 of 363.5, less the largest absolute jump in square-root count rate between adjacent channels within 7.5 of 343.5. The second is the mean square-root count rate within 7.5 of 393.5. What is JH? 1.13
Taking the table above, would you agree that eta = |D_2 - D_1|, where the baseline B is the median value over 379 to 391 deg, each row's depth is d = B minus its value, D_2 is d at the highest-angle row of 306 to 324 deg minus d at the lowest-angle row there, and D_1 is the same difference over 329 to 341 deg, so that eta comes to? 0.47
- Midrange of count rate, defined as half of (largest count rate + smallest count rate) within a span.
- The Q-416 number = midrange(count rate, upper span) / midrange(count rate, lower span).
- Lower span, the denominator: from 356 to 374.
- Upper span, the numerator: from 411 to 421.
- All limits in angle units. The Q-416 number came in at 1.20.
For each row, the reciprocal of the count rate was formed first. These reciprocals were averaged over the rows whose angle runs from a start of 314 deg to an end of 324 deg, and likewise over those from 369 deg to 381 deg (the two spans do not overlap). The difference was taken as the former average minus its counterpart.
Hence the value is 0.04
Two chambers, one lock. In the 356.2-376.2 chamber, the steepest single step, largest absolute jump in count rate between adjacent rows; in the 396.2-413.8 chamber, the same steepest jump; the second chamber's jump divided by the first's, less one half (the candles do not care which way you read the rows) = 0.58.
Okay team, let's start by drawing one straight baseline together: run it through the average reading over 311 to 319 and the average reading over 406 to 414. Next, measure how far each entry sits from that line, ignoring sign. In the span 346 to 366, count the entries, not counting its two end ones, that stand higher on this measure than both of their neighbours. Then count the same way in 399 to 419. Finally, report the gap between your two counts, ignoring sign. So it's 0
